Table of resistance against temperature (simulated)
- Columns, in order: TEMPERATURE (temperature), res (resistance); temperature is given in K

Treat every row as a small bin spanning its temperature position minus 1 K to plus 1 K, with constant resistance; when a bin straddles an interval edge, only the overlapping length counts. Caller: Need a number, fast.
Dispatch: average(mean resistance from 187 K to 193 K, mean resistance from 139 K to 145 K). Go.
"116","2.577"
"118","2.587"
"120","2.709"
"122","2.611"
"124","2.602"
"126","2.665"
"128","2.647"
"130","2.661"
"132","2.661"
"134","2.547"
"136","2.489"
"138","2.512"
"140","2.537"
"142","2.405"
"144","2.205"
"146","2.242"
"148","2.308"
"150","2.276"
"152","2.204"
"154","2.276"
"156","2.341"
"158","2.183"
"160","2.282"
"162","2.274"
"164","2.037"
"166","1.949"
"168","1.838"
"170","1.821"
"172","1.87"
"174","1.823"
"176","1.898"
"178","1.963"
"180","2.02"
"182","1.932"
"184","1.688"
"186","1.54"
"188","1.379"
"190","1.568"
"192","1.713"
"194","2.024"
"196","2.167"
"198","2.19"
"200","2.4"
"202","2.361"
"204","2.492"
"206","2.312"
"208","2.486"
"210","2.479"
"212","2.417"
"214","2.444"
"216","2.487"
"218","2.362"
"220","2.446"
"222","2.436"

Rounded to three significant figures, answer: 1.97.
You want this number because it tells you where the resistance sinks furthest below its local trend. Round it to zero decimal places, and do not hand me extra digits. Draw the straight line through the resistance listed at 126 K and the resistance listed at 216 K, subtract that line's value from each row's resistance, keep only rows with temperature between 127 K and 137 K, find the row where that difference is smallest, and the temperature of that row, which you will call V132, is 136 K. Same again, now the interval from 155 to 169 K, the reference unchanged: 168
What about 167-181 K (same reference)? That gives 170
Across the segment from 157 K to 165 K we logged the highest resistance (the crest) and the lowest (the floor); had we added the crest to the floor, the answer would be 4.3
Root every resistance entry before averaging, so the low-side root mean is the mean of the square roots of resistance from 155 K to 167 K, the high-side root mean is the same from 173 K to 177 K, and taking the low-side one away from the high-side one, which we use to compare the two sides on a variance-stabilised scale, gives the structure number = -0.11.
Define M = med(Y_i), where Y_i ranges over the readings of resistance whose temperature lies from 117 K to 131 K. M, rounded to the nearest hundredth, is 2.65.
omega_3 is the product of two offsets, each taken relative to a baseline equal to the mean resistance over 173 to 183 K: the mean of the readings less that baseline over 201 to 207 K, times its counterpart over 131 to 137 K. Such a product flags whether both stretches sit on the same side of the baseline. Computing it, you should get 0.29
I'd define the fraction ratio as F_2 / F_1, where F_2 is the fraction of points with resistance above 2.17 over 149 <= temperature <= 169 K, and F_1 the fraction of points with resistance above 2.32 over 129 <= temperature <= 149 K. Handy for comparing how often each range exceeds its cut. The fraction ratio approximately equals 1.0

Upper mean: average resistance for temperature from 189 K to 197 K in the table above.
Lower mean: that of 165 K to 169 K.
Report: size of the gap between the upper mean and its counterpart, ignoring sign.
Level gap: 0.03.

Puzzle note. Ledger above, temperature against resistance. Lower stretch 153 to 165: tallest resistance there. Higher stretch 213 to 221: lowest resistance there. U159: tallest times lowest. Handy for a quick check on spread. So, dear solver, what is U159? 5.5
